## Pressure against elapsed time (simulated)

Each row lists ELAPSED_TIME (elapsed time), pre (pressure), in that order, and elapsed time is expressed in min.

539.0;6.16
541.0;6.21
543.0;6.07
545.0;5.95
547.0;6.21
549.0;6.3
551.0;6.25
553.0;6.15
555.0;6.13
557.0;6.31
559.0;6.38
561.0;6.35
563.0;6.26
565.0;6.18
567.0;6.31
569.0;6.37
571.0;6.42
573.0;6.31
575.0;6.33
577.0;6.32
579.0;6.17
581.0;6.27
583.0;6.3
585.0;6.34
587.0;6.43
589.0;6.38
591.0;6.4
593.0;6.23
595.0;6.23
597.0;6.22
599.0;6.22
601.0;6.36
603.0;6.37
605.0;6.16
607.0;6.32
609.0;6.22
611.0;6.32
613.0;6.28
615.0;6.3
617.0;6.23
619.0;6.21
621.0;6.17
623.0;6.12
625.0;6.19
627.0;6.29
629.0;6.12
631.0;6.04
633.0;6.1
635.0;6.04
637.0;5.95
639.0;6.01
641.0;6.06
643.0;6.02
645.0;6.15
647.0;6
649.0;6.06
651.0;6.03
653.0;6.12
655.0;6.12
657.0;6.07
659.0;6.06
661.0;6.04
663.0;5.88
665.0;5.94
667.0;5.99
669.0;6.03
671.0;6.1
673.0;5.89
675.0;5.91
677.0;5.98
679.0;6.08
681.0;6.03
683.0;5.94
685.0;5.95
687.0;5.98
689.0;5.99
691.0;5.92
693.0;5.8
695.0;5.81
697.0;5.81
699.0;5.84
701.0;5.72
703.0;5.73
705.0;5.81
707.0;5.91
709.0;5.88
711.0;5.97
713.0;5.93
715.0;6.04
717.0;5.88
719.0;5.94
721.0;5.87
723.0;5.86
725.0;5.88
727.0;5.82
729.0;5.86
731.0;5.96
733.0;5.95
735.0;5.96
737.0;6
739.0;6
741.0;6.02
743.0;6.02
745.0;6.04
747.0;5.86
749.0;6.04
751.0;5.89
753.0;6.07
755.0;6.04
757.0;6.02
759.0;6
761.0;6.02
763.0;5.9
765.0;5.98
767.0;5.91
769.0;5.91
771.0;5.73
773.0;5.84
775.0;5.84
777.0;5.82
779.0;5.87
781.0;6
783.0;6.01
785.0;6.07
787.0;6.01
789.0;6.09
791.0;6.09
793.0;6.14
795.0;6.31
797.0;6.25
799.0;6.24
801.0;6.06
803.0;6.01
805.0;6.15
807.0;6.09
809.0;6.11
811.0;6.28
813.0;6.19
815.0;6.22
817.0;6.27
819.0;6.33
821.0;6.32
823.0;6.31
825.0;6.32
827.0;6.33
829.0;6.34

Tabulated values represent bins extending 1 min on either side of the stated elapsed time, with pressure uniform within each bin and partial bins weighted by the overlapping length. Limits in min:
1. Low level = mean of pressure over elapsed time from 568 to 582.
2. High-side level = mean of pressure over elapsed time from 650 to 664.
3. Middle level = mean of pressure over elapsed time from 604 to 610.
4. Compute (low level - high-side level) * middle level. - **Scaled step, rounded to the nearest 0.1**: 1.7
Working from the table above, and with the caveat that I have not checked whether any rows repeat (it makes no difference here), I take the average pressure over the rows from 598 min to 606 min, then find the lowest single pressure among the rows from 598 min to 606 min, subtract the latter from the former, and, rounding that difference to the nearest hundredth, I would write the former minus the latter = 0.12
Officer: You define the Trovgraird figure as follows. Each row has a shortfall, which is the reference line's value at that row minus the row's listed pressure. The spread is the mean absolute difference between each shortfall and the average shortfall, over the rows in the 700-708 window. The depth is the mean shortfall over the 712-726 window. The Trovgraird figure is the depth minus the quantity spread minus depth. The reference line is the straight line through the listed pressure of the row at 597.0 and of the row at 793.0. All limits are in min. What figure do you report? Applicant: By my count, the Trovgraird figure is 0.44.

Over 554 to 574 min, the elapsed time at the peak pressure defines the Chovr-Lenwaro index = 571.0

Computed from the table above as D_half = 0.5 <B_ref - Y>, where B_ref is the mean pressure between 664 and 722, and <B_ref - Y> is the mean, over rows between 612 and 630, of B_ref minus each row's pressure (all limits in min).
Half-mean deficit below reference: -0.15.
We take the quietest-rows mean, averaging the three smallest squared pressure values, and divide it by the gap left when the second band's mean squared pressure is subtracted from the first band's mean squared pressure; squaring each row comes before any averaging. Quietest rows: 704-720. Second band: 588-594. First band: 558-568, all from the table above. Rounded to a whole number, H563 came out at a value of -67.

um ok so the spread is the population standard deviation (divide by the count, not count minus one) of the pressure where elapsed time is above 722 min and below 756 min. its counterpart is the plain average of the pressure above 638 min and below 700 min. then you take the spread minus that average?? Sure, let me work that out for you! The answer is -5.91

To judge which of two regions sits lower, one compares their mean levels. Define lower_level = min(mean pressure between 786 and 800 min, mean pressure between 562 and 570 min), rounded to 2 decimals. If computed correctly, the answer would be 6.16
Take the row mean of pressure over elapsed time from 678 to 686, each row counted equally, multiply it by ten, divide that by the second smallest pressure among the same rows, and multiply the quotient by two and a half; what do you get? 25.2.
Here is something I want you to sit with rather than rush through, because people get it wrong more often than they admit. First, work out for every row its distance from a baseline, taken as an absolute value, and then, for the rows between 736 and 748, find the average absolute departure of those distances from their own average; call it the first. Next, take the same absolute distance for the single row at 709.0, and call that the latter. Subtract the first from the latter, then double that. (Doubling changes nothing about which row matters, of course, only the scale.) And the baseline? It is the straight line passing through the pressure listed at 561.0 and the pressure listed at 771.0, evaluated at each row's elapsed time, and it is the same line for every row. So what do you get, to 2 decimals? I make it -0.01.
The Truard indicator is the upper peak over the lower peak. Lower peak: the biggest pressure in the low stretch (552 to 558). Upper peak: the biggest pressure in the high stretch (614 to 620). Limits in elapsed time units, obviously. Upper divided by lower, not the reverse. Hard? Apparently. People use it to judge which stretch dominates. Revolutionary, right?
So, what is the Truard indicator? 1.00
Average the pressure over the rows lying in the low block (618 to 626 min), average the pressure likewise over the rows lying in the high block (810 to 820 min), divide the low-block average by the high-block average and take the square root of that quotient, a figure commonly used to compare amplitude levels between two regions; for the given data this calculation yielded 0.99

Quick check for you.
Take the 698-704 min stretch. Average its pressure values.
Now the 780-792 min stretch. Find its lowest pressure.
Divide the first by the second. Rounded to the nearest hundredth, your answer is 0.96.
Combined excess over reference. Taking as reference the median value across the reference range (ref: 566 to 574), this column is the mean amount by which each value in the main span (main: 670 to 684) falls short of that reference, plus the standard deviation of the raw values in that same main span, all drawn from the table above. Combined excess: 0.43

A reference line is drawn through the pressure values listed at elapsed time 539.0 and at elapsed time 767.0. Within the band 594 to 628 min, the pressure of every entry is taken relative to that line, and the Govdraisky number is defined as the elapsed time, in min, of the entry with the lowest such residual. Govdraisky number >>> 623.0 min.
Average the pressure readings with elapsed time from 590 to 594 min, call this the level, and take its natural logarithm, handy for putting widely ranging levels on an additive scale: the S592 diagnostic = 1.84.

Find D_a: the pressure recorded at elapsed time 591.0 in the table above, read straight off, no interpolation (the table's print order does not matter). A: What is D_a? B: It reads 6.4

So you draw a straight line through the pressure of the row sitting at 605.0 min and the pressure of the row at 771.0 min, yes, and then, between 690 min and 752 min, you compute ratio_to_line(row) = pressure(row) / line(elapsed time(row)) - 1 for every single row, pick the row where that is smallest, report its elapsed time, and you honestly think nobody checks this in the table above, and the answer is 701.0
